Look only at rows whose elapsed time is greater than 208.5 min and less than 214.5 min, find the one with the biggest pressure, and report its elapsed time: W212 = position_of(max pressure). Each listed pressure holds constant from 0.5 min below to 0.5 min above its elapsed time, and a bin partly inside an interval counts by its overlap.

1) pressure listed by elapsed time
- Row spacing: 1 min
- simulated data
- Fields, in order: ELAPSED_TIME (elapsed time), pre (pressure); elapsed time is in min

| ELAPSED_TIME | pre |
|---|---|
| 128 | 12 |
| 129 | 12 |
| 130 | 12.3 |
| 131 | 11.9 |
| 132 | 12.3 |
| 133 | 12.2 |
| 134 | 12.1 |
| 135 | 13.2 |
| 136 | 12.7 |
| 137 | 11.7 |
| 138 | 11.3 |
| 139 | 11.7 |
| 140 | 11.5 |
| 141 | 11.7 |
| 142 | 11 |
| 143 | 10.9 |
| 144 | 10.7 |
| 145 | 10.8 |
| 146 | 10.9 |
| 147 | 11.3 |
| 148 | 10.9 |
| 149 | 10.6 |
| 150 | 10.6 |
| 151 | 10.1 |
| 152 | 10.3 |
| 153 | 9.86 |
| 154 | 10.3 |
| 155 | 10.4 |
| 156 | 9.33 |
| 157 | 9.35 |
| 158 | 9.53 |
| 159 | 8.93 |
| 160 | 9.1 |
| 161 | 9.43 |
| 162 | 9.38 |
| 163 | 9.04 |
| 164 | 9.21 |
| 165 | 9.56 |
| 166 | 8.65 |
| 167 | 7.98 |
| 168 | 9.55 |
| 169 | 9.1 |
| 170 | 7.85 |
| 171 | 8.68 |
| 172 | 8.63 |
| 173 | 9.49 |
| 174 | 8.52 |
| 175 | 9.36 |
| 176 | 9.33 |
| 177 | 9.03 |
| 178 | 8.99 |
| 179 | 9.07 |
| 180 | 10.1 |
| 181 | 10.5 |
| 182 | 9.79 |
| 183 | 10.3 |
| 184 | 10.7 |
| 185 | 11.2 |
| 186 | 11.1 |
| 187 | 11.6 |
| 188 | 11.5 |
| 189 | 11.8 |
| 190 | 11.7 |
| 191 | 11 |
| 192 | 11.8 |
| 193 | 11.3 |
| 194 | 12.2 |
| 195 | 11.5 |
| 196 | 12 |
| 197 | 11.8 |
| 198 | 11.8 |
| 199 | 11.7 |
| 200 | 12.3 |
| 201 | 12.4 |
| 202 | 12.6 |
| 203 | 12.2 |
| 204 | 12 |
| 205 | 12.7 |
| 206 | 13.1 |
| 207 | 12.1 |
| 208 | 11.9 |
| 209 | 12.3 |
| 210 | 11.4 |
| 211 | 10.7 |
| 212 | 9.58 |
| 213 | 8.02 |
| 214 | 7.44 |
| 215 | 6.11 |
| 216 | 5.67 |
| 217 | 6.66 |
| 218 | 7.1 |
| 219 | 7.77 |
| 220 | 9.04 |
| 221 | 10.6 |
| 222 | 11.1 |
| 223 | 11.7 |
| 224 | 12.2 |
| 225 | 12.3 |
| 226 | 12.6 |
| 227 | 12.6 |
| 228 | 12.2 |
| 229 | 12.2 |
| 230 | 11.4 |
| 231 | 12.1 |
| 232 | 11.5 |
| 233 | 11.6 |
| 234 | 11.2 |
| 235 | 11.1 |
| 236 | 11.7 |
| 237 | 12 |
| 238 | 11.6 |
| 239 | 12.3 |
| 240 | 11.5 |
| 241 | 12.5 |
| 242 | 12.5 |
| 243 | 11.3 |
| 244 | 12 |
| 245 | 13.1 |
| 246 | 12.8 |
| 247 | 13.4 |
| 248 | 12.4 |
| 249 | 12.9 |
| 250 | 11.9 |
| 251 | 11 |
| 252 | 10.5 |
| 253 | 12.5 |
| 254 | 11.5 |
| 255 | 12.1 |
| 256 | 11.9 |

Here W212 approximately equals 209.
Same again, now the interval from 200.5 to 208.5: 206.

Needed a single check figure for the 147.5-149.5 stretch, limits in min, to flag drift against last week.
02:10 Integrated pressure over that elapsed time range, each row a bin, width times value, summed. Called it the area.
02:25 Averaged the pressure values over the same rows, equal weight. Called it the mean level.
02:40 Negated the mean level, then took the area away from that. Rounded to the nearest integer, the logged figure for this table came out -32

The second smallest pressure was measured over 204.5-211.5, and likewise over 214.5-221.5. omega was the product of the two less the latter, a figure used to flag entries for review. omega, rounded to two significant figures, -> 64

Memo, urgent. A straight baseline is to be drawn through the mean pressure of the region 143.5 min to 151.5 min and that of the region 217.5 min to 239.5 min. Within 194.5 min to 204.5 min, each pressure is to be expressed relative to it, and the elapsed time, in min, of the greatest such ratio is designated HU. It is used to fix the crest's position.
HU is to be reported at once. 202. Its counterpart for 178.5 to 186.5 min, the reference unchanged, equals 185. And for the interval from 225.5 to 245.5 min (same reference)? 245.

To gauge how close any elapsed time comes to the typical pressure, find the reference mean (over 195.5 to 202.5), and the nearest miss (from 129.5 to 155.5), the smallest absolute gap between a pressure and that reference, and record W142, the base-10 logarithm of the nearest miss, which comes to -1.8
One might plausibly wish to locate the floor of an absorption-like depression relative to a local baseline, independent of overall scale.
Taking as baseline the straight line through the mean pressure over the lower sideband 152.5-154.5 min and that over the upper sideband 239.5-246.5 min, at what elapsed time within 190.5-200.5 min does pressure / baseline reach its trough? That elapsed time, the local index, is 191 min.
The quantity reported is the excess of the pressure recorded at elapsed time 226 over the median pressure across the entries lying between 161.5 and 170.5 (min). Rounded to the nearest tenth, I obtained 3.5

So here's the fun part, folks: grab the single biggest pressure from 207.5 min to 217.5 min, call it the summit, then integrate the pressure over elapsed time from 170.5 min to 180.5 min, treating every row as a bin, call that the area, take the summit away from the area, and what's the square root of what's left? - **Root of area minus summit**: 8.9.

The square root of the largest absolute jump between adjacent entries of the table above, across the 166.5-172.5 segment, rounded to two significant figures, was 1.3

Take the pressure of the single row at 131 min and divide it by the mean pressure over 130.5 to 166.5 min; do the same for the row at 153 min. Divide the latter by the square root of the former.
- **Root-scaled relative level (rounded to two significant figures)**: 0.88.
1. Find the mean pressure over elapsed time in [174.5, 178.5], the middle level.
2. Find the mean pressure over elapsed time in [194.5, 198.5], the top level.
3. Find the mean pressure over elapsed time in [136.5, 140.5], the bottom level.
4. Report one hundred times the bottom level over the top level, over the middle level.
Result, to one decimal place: 10.7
